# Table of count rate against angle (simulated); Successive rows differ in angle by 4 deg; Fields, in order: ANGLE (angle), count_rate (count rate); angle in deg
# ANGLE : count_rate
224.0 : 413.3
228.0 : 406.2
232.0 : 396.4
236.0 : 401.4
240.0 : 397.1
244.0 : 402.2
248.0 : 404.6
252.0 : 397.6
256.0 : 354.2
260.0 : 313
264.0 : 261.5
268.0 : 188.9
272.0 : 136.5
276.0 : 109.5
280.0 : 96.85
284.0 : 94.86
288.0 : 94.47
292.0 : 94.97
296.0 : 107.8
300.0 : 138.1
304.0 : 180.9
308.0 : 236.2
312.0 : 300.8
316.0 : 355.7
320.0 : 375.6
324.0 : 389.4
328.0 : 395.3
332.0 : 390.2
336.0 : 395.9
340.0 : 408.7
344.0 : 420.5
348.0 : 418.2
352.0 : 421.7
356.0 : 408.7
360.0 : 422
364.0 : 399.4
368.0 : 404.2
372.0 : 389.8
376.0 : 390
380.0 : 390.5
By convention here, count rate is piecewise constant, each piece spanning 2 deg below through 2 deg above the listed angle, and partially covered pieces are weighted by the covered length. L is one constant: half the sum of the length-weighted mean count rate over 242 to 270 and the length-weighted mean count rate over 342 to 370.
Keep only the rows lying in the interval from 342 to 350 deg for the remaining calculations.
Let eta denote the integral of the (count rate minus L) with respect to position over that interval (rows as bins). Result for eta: 374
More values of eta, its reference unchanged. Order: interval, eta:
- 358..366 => 305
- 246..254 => 228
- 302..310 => -1313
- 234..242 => 213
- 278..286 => -2214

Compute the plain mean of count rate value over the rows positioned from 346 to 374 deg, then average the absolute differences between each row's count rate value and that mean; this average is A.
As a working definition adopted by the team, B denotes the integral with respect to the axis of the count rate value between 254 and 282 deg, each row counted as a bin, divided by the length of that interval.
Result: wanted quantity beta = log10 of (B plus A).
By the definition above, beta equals 2.34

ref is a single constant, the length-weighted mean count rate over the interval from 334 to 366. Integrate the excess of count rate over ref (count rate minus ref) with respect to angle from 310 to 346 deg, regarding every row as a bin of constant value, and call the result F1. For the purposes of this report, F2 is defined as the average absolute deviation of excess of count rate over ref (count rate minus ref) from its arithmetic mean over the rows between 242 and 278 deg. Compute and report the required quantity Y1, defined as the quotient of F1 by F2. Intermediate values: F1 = -1100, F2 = 99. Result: -11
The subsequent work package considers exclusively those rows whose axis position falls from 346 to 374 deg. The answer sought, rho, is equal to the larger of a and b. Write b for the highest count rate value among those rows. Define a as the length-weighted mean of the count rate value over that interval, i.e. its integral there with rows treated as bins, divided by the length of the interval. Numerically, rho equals 422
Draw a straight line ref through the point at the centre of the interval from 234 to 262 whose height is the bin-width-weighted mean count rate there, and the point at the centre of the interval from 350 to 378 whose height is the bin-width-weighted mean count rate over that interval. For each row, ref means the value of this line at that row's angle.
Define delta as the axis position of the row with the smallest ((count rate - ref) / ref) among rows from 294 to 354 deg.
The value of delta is 296.0 deg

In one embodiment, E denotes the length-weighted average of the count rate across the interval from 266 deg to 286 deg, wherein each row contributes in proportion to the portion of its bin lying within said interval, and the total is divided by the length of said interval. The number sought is 125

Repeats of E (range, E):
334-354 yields 413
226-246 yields 401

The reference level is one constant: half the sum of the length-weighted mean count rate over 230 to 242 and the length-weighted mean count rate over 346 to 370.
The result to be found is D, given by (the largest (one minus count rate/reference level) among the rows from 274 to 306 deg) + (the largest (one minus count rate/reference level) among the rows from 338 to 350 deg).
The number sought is 0.76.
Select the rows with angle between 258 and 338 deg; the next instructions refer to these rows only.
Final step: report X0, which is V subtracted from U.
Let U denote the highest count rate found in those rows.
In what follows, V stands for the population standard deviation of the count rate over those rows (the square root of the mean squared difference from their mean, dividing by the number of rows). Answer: 278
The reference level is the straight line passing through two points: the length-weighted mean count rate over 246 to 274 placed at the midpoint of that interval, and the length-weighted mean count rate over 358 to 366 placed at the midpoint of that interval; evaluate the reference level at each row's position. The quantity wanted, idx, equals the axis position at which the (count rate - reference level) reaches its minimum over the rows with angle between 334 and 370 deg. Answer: 364.0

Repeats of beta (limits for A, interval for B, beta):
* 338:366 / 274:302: 2.05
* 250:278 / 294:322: 2.52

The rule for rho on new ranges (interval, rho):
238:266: 405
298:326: 389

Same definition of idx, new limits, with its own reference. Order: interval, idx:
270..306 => 292.0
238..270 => 268.0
